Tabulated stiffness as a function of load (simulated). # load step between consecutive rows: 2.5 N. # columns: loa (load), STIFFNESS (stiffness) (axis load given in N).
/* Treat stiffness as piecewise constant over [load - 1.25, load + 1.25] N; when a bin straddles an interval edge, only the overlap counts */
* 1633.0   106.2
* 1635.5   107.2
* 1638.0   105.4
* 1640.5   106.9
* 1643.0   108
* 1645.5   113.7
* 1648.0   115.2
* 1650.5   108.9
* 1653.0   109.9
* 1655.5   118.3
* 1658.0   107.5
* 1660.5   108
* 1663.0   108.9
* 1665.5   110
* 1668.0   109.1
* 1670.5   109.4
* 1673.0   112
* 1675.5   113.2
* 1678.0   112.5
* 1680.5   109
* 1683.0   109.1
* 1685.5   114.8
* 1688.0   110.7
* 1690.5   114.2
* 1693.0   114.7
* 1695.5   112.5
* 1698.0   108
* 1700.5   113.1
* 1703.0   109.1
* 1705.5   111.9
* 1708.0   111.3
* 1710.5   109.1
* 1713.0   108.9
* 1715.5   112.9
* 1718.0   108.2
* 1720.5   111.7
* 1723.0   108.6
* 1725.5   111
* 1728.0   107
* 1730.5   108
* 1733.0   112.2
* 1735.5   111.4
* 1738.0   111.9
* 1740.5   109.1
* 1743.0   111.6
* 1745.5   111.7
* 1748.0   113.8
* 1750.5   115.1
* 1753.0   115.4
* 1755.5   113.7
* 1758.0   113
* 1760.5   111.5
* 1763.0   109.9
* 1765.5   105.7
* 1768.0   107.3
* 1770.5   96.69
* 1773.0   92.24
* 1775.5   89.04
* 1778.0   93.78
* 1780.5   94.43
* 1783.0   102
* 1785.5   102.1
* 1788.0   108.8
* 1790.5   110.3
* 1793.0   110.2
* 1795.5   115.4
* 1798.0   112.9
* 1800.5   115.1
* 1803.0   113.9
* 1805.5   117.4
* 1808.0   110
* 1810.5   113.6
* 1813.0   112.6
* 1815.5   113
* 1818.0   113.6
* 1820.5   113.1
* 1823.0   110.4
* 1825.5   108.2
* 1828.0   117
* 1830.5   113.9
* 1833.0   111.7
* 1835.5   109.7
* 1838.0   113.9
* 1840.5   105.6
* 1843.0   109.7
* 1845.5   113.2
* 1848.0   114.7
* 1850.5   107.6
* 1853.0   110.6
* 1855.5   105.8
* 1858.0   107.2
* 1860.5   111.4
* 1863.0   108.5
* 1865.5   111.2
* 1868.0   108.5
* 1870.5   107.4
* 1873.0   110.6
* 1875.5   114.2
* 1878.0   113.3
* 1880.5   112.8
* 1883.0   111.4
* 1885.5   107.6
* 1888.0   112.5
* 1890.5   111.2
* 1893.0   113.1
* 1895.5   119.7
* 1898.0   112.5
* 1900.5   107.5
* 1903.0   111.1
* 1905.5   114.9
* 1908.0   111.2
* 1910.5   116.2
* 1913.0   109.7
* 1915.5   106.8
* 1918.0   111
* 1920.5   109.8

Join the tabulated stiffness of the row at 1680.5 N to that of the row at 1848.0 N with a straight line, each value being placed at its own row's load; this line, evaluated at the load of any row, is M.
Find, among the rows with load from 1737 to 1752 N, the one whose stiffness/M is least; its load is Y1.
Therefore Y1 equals 1740.5 N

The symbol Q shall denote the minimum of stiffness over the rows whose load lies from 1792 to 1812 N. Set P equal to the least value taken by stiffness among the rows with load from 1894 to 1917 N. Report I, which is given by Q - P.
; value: 3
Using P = 106.8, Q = 110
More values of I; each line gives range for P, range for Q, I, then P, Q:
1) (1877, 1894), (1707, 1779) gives -19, 107.6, 89.04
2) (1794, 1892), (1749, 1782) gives -17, 105.6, 89.04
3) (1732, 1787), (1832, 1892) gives 17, 89.04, 105.6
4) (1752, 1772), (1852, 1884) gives 9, 96.69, 105.8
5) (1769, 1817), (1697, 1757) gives 18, 89.04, 107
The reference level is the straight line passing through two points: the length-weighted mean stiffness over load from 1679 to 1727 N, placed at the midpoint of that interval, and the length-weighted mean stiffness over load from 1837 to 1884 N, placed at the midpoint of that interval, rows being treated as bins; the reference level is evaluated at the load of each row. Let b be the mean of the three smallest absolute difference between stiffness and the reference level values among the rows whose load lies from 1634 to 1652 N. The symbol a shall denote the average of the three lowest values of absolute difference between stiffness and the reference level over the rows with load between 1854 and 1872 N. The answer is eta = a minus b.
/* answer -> -1.4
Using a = 1.2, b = 2.7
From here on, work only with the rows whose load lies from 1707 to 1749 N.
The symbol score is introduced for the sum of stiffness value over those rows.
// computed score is 1878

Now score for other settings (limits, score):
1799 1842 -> 1913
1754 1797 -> 1776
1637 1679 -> 1877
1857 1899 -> 1893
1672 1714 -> 1894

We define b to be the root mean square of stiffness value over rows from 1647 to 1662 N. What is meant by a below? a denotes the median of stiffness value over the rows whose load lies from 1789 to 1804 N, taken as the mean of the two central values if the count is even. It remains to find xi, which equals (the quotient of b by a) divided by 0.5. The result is 1.96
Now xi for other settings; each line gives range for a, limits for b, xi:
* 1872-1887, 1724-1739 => 1.97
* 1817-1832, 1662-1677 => 1.95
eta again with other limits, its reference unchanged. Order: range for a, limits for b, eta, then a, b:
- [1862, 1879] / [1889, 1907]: -0.4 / 1.0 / 1.4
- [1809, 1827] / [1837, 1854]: 0.3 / 1.5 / 1.2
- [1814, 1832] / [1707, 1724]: 0.6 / 1.6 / 1.0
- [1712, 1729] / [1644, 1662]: -1.1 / 1.0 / 2.0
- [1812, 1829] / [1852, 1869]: 0.8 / 1.5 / 0.7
